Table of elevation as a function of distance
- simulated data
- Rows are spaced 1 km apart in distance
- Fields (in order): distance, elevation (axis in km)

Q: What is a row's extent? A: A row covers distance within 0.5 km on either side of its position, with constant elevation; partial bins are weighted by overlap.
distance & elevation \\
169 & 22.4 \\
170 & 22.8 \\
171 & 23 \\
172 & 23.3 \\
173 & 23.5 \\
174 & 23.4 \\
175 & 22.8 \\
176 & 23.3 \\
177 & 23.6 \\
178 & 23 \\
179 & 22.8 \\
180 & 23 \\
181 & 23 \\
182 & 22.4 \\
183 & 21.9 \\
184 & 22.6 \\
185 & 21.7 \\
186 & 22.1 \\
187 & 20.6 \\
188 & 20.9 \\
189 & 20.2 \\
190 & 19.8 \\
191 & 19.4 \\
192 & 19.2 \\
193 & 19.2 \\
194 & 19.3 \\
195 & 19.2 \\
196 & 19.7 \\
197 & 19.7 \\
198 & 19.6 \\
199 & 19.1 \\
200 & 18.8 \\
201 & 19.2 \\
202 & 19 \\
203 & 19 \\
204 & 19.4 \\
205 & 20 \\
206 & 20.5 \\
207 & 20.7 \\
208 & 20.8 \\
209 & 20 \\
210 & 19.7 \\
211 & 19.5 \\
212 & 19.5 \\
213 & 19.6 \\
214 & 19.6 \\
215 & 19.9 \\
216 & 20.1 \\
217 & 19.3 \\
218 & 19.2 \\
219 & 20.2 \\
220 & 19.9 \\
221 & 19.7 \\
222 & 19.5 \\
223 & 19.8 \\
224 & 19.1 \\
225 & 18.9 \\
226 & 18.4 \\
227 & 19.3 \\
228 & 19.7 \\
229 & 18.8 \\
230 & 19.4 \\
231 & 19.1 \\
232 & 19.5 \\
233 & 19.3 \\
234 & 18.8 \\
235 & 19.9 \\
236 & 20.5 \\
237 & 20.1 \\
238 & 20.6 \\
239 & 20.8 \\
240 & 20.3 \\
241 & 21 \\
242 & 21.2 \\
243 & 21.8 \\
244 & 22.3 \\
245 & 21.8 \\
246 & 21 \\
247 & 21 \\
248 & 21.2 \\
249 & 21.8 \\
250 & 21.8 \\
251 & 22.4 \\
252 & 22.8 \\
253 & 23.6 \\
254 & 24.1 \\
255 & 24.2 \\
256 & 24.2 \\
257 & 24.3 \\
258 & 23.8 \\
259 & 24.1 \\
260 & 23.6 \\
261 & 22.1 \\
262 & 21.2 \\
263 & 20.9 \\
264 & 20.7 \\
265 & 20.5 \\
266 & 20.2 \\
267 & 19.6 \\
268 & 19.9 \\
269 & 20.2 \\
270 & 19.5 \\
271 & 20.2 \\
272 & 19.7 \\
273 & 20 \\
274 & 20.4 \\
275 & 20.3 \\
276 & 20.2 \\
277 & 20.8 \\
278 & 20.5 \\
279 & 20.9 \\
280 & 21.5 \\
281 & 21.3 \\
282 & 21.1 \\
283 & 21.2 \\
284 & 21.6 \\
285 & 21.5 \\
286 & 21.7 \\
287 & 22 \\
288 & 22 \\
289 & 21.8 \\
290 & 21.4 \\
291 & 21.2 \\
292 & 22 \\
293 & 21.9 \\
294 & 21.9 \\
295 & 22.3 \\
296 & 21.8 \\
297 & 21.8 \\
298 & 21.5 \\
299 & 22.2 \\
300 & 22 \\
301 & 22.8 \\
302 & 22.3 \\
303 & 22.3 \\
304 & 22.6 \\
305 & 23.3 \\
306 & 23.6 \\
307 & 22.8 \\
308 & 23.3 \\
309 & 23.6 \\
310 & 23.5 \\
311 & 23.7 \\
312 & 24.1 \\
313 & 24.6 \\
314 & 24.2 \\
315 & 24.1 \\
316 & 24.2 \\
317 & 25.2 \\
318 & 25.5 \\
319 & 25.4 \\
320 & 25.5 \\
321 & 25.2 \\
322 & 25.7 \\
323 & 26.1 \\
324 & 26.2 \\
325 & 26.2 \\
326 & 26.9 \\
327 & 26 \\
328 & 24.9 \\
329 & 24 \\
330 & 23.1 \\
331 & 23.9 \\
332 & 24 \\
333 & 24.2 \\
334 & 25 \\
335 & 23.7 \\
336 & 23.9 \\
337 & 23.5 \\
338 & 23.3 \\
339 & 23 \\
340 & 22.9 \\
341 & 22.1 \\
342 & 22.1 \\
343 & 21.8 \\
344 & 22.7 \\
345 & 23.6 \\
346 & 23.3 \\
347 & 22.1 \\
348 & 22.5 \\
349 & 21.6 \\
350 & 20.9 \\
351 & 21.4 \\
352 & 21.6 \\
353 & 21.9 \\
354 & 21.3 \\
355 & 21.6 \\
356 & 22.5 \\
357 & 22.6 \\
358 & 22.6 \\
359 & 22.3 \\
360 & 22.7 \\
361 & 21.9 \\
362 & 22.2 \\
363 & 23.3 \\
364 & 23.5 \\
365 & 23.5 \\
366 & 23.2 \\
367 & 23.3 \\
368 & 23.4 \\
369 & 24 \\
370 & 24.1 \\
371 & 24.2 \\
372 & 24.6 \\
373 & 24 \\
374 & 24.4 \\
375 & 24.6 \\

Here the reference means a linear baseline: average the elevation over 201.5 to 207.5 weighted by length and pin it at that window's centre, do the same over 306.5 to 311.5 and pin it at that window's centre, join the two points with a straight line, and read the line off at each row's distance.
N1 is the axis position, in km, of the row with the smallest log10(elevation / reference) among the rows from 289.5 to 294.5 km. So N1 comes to 291 km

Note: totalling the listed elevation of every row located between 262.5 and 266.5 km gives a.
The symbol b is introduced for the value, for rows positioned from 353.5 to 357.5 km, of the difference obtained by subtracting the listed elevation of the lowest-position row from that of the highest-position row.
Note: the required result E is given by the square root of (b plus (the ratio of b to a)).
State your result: 1.15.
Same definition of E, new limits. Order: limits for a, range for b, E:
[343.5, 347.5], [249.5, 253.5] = 1.35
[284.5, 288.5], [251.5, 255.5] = 1.19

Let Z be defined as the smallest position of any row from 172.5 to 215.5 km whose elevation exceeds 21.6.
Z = 173 km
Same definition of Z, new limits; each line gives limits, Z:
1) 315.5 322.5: 316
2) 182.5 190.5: 183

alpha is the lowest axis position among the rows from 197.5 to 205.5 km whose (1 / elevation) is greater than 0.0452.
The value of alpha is 198 km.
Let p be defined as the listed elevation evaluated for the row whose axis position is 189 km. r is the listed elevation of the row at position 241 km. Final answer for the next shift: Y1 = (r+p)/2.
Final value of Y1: 20.6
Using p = 20.2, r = 21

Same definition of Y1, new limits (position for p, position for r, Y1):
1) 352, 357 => 22.1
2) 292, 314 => 23.1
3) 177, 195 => 21.4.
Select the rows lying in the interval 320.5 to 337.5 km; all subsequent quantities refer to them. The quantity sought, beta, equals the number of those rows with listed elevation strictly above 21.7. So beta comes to 17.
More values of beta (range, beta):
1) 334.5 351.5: 14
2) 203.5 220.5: 0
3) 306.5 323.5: 17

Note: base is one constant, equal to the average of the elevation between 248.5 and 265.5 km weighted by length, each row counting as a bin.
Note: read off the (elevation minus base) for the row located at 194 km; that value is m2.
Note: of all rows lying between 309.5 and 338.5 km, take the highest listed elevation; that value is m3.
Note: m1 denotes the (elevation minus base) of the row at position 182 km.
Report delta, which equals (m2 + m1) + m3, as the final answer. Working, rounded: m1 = -0.3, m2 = -3.4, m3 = 26.9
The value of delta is 23.2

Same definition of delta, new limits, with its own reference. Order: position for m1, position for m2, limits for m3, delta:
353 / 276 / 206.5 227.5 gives 17.5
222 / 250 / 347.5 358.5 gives 18.5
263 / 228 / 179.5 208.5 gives 18.2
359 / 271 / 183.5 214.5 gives 19.7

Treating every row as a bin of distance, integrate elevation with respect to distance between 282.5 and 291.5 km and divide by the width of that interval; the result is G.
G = 21.6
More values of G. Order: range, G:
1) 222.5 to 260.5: 21.2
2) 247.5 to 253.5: 22.3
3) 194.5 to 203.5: 19.3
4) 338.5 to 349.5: 22.5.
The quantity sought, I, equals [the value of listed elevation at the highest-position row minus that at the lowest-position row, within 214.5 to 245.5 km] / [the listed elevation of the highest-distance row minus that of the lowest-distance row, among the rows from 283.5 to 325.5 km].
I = 0.4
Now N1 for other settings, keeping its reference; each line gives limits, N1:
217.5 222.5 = 218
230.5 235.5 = 234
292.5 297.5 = 297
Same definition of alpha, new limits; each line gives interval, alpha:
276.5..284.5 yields 277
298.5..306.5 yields 300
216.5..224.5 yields 217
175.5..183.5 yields 183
